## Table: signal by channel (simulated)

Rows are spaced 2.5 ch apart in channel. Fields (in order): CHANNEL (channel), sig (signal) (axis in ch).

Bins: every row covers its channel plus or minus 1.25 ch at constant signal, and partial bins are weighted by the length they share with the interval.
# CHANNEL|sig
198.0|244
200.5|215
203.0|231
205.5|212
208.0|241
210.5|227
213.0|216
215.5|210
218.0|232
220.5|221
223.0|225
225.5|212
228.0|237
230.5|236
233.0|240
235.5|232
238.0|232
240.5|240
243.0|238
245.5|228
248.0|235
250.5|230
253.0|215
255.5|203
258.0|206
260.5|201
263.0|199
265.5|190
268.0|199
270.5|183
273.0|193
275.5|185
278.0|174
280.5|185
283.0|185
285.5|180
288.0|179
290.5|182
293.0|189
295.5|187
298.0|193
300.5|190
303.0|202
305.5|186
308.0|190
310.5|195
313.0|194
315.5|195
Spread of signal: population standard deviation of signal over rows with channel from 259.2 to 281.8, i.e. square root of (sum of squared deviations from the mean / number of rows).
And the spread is 8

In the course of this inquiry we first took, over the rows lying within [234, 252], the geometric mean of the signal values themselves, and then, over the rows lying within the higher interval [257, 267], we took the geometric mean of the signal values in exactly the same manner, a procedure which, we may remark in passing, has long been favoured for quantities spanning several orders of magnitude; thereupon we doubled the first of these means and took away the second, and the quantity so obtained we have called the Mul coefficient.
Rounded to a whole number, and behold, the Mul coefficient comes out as 268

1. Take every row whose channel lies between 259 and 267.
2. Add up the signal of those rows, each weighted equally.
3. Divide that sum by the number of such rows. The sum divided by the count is 197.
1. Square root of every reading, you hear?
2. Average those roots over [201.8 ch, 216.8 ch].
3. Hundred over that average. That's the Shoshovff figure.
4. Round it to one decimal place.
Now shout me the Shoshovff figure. 6.7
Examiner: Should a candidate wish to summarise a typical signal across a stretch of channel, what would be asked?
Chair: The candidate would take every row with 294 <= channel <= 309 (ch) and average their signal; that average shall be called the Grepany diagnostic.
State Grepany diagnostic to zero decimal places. 191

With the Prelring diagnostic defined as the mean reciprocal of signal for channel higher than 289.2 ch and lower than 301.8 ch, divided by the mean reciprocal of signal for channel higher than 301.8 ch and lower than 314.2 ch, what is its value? 1.03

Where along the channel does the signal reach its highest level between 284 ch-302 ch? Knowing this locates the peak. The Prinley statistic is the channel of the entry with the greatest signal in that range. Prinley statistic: 298.0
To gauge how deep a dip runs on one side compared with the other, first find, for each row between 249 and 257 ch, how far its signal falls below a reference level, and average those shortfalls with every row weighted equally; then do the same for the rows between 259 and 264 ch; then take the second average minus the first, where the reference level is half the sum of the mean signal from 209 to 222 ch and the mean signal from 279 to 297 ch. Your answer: 16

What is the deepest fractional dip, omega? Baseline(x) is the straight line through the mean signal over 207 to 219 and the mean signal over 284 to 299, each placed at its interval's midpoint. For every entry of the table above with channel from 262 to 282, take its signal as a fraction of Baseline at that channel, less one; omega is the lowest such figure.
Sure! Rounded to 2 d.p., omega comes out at -0.09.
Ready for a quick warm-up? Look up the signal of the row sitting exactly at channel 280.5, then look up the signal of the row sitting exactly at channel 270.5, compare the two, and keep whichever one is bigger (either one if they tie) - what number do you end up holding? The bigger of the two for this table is 185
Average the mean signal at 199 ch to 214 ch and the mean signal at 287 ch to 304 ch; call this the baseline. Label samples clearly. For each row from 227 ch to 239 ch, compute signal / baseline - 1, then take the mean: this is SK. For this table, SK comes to 0.14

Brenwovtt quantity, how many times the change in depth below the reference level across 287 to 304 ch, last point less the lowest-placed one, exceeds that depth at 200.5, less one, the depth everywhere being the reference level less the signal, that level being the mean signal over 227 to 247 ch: -2.1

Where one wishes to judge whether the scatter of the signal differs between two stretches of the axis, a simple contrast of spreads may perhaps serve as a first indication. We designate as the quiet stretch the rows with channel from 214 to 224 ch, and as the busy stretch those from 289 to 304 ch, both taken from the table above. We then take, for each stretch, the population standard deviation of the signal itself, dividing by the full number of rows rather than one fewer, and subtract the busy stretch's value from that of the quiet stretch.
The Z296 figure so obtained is 1.8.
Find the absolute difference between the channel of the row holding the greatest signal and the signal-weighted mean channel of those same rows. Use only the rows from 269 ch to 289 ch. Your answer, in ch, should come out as 6.2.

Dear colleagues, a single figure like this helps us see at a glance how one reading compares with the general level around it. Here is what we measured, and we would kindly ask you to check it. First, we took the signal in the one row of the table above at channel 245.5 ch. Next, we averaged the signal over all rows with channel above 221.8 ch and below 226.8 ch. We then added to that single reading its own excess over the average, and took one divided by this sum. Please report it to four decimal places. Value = 0.0042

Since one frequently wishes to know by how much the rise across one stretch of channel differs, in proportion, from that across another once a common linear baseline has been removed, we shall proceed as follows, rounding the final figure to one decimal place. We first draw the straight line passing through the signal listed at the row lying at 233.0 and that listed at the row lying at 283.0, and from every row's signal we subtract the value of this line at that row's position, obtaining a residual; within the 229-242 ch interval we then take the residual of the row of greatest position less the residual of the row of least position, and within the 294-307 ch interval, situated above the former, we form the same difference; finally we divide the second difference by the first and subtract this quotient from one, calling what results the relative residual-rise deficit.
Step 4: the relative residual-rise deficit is 0.3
